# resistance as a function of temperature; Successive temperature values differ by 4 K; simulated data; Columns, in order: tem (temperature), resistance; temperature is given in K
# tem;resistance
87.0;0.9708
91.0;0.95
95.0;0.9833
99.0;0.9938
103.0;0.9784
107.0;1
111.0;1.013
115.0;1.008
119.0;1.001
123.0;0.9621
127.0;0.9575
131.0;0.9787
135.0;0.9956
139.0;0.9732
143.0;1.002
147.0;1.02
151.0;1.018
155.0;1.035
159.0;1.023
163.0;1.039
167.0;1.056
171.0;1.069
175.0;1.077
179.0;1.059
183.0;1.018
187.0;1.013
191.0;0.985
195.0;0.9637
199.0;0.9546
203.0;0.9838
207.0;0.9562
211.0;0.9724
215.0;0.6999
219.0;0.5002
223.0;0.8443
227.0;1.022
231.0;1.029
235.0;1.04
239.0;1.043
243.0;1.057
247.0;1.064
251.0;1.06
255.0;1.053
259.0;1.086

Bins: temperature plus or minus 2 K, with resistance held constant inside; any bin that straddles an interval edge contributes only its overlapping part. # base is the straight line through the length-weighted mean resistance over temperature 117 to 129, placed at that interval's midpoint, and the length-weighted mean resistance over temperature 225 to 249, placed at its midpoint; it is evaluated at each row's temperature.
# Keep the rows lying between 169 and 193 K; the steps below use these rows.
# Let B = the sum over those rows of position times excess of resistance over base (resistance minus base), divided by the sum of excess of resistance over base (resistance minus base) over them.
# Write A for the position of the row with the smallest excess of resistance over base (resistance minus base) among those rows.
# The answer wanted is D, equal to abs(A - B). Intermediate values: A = 191.0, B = 172.3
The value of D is 18.7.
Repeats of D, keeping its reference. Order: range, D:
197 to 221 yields 4.1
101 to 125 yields 12.1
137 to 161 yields 13.9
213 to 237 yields 0.3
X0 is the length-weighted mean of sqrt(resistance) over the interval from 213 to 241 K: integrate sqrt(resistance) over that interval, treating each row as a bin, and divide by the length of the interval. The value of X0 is 0.93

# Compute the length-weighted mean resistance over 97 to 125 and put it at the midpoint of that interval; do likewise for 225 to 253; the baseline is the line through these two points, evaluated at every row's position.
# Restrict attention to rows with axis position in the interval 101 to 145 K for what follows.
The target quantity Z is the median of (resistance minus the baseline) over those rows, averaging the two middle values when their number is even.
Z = -0.008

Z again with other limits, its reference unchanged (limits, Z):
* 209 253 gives -0.013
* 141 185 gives 0.024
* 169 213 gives -0.041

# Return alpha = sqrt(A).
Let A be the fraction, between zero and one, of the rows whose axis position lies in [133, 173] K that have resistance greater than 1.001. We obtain 0.89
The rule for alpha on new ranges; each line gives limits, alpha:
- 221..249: 0.93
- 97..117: 0.63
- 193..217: 0.00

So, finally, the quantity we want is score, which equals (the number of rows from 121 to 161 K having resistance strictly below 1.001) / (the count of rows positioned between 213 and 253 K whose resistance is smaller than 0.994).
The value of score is 1.7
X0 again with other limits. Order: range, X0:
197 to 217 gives 0.95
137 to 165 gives 1.01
